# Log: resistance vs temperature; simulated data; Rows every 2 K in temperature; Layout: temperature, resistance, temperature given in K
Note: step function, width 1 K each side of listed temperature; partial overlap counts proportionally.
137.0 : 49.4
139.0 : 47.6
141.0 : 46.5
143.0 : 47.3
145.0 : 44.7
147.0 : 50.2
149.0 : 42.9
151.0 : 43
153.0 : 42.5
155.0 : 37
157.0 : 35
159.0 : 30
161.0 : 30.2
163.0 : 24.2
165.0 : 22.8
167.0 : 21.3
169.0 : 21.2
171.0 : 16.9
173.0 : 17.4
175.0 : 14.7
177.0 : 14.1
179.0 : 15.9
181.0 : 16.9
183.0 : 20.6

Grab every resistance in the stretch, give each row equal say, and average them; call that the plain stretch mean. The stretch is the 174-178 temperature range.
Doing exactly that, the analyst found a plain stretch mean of 14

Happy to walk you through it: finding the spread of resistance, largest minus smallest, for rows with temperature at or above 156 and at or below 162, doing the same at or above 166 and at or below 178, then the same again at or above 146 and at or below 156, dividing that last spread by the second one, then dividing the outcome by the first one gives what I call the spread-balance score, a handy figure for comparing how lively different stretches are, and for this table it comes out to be 0.37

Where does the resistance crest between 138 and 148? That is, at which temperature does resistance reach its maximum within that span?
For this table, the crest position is 147.0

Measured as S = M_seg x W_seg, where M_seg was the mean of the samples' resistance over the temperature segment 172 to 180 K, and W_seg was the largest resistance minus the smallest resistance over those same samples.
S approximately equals 51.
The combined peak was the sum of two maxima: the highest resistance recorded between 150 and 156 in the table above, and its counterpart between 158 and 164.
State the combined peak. 73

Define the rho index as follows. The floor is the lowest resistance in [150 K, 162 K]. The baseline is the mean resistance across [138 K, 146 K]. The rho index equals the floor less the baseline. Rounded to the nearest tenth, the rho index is -16.5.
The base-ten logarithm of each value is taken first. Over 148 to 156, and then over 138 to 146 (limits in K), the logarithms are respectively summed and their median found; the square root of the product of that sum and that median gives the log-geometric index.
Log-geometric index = 3.29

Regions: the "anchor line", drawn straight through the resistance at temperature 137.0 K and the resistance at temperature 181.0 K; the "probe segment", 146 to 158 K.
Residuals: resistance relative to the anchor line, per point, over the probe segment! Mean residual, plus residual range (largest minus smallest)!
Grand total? 11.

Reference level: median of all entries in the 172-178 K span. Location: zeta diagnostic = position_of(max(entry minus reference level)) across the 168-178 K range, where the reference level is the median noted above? 169.0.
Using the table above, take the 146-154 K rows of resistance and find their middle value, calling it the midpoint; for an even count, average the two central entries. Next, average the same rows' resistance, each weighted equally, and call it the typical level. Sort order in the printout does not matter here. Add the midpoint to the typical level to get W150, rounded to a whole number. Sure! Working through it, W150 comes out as 88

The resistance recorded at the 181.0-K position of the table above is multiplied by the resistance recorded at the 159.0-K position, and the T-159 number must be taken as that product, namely 507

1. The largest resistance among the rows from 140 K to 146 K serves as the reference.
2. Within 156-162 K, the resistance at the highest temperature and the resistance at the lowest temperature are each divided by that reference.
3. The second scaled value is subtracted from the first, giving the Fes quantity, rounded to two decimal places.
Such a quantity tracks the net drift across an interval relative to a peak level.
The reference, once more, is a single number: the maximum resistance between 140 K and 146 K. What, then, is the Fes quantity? -0.10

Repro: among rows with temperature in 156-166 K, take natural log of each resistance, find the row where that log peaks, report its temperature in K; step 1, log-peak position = 157.0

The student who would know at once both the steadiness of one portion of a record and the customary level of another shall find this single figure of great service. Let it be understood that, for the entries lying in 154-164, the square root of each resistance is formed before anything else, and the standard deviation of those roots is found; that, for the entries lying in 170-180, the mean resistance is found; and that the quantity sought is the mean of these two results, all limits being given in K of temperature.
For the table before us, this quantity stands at 8.1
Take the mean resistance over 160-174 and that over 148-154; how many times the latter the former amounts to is 0.51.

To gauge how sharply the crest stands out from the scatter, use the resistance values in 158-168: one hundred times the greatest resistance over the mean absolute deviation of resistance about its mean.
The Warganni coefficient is 858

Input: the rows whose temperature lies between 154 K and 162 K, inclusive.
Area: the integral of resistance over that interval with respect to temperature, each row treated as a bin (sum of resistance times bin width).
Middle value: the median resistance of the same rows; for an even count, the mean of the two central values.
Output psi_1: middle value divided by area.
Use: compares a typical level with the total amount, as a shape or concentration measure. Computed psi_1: 0.1233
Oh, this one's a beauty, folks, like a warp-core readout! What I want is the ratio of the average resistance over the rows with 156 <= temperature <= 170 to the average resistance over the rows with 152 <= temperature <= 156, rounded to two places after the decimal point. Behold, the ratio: 0.66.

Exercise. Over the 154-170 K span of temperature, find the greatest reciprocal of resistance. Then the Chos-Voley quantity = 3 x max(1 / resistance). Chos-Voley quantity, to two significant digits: 0.14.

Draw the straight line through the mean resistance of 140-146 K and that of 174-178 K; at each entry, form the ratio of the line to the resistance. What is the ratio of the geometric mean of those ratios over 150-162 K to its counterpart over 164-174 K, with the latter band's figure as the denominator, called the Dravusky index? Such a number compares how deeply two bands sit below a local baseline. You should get 0.880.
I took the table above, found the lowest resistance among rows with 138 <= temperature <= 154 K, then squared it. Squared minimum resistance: 1806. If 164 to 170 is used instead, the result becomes 449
